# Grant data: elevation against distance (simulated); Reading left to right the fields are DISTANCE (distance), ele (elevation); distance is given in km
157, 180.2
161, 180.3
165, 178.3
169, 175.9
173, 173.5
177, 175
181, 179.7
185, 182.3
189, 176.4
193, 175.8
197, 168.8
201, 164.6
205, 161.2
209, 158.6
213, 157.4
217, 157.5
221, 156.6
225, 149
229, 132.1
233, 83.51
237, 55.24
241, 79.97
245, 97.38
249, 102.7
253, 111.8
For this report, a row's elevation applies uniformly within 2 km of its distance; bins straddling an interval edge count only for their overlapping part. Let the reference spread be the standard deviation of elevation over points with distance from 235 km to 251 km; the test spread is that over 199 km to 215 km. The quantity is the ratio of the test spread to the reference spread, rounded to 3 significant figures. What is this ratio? 0.149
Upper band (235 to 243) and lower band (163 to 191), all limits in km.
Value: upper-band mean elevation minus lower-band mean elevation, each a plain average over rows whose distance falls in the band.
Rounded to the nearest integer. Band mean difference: -110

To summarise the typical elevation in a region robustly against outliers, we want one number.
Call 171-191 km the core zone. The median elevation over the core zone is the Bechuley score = 176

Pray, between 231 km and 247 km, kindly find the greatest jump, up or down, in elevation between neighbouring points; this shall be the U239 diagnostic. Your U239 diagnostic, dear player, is 28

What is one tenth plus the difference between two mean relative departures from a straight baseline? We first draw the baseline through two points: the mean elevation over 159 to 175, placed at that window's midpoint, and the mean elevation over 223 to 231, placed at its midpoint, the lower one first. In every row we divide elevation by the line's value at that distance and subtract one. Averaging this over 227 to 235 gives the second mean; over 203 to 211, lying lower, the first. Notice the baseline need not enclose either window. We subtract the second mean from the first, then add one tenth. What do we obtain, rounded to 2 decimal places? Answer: 0.37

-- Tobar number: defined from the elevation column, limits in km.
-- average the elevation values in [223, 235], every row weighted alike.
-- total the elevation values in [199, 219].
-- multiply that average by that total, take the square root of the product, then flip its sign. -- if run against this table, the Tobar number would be -312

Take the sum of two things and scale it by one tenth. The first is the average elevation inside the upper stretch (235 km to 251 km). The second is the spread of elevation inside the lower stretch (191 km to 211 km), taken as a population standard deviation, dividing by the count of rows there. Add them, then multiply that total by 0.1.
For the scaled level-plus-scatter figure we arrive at 9.0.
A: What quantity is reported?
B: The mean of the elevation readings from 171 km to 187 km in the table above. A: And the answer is 178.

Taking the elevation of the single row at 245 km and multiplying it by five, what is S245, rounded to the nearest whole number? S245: 487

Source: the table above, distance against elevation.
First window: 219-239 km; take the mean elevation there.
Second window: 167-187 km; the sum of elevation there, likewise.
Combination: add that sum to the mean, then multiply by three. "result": 3005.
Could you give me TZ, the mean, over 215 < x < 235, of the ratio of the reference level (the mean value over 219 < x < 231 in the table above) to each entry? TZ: 1.14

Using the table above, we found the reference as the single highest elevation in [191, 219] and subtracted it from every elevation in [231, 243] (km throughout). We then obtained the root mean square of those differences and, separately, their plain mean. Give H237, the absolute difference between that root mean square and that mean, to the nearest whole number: 207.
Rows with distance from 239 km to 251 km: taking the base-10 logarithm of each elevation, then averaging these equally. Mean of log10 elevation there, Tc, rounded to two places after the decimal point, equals 1.97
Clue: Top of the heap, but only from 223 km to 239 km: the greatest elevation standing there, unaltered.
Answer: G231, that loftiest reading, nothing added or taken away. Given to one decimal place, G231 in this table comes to 149.0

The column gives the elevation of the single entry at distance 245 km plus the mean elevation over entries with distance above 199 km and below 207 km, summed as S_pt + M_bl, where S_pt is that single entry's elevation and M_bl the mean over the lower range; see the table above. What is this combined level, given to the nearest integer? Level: 260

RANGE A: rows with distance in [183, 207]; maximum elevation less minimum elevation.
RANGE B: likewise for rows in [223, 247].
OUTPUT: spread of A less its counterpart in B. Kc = -73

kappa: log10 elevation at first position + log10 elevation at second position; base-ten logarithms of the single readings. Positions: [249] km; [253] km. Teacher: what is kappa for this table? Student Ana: 4.06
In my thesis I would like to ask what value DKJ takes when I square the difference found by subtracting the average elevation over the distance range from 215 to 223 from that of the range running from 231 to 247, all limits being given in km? 6088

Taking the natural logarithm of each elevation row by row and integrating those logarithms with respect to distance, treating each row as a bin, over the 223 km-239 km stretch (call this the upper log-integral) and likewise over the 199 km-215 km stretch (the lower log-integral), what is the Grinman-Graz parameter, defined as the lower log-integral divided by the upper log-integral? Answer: 1.11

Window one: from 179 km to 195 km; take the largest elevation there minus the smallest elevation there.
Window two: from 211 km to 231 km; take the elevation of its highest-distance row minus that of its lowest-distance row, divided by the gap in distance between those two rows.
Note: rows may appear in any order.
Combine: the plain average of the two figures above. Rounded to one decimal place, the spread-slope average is 2.5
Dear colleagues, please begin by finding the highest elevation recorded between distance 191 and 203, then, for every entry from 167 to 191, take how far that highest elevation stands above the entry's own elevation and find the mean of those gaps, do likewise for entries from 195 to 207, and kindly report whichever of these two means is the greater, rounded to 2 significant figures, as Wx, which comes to 11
